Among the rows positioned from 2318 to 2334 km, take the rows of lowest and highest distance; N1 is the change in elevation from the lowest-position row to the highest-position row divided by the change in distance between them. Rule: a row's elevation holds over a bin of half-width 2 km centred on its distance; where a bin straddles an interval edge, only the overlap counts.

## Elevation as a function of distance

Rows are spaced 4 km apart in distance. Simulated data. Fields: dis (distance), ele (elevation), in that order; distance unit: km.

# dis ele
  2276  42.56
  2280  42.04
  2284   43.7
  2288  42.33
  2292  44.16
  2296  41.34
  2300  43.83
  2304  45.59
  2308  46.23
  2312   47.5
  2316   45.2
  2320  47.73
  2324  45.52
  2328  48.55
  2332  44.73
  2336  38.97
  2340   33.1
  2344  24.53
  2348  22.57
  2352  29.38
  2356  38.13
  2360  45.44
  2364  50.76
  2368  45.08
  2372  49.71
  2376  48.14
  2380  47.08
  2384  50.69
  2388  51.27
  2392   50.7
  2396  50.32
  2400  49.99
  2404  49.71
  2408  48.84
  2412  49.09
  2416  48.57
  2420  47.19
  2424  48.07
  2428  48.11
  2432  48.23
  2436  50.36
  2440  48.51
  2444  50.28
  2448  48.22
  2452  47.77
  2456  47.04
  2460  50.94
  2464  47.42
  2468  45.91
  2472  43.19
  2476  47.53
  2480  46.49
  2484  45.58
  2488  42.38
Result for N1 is -0.25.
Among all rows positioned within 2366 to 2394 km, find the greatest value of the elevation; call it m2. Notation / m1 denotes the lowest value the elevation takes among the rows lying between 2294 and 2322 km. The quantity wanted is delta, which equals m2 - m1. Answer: 10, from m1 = 41.34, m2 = 51.27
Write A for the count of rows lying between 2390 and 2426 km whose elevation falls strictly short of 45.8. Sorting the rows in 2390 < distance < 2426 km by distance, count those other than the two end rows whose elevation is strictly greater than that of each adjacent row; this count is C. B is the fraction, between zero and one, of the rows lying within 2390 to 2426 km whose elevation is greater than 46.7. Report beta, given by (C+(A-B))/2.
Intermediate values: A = 0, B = 1.0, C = 1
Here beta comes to 0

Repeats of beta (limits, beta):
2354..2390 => 2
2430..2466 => 1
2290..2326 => 4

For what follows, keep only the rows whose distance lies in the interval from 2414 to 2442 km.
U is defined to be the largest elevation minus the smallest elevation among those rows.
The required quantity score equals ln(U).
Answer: 1.15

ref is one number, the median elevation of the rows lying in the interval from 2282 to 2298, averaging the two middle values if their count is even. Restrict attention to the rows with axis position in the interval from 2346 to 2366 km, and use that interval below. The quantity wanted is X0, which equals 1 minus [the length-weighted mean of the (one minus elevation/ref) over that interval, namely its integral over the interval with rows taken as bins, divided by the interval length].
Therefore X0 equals 0.87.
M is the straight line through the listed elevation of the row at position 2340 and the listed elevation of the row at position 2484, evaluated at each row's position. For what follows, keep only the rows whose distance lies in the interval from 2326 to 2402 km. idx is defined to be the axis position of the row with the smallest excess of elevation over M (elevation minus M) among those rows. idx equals 2348 km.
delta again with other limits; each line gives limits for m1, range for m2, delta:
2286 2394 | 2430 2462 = 28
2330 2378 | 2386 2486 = 29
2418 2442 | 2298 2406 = 4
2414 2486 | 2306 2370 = 8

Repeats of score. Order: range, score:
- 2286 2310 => 1.59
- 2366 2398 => 1.82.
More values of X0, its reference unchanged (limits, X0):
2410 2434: 1.12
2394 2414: 1.15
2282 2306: 1.01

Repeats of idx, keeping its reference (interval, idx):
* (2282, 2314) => 2296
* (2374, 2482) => 2472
